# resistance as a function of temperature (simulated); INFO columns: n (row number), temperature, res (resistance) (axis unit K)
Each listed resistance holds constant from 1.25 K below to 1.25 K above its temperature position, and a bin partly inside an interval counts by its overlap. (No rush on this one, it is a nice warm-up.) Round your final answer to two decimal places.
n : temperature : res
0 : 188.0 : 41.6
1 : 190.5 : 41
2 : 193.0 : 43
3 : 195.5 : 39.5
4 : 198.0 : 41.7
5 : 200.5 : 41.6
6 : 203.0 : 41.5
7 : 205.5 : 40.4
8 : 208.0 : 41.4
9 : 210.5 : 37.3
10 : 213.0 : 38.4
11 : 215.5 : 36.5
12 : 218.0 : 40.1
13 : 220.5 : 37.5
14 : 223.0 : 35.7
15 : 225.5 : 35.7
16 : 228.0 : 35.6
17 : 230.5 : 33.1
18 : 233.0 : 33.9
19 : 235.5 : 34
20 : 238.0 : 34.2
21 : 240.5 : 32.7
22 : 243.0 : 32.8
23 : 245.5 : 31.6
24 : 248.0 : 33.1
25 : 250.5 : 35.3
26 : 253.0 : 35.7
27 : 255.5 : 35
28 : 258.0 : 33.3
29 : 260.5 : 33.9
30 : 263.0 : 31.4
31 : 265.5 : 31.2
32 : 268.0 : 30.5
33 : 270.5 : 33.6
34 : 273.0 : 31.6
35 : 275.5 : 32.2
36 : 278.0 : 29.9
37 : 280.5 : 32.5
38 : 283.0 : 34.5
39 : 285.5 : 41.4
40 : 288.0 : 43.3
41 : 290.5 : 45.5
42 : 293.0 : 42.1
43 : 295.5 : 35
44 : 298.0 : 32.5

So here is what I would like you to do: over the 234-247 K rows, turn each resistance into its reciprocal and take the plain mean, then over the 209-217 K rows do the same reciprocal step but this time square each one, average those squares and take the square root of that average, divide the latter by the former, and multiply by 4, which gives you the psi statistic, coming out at 3.54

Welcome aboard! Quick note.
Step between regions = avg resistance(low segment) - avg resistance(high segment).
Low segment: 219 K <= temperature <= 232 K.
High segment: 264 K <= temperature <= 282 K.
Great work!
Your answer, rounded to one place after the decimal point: 3.9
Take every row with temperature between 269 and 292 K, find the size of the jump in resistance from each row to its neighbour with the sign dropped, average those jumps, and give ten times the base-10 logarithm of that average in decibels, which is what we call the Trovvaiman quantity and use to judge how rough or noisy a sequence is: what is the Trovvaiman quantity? 4.1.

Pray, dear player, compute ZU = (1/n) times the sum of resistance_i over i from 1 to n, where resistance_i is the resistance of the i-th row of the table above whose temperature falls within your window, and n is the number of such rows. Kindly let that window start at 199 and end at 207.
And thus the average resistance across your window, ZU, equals 41.2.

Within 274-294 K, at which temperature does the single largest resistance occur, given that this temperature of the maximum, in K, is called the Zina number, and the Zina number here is 290.5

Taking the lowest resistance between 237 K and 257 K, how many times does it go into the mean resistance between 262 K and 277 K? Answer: 1.00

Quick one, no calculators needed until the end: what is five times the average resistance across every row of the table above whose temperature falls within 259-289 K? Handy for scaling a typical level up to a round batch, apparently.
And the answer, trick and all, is 169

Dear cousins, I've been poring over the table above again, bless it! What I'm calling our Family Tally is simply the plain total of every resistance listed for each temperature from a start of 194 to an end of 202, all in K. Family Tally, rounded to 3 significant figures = 123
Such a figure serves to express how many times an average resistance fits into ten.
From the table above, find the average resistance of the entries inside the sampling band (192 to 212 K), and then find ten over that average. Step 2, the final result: 0.245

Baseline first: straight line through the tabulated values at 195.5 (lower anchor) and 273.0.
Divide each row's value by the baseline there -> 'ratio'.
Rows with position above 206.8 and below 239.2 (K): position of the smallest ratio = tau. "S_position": 230.5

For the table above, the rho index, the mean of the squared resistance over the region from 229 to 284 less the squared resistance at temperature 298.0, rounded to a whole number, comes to 35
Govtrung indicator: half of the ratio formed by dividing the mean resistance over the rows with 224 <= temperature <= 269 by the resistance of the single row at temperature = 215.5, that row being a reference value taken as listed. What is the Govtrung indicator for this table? 0.459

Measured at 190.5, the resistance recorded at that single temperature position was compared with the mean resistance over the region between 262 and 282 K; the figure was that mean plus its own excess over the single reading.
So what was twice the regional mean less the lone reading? 22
